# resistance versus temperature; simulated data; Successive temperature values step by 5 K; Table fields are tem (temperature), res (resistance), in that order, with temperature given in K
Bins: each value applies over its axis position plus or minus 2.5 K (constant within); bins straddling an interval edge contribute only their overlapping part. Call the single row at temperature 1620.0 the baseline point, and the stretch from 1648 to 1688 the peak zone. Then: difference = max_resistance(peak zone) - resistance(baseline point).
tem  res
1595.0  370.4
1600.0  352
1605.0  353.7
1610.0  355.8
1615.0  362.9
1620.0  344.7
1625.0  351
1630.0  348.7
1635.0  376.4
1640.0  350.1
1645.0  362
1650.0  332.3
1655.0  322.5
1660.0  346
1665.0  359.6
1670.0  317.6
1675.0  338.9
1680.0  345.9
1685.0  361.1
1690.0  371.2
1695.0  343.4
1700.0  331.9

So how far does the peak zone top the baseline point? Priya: 16.4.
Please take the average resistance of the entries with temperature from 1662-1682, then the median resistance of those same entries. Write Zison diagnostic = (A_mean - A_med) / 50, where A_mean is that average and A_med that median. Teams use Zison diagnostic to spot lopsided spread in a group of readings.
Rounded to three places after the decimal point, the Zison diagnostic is -0.038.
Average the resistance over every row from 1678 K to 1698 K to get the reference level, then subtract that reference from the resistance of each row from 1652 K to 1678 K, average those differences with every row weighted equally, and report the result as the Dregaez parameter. -18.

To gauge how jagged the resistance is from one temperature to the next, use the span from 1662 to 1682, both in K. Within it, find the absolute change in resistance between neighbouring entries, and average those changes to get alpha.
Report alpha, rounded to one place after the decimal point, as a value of 23.4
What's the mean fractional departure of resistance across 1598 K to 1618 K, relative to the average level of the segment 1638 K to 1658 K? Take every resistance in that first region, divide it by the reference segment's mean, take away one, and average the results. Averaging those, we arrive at 0.04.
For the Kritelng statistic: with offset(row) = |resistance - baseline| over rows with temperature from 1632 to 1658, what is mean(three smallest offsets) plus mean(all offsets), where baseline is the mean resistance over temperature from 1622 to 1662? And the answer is 27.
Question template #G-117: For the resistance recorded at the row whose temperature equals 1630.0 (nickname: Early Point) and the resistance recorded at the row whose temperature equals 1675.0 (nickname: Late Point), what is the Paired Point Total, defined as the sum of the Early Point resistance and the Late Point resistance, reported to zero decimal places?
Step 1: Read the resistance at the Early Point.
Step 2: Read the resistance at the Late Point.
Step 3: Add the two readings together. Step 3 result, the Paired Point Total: 688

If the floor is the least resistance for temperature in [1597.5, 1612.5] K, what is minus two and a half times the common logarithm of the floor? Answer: -6.37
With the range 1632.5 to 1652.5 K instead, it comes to -6.30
